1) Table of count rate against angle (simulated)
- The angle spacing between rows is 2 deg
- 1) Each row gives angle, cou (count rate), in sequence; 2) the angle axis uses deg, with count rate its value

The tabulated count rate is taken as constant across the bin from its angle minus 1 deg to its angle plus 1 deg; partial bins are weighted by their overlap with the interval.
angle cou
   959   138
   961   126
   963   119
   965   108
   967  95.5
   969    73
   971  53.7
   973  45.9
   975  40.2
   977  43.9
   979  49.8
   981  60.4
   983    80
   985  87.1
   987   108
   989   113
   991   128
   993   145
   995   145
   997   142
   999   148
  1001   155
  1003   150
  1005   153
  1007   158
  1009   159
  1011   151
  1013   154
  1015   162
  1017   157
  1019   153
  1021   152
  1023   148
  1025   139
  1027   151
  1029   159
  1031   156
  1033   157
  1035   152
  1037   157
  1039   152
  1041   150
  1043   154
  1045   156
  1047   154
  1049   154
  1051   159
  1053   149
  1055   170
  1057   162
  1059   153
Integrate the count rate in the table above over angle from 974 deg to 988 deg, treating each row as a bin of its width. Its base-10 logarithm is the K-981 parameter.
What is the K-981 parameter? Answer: 2.97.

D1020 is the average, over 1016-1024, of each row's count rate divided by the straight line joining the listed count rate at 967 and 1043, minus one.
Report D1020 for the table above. 0.12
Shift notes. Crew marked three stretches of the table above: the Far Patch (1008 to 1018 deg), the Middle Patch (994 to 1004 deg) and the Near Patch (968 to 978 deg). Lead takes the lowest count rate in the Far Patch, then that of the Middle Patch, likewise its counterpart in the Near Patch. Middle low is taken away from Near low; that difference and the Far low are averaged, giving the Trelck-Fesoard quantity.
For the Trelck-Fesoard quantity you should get 25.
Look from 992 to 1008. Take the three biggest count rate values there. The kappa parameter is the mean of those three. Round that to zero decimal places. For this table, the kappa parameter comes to 155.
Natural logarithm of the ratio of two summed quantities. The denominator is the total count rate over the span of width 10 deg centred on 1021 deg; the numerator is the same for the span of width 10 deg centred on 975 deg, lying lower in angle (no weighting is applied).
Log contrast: -1.17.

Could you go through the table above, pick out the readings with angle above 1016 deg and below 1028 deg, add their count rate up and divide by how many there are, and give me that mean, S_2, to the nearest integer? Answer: 150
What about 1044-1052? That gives 156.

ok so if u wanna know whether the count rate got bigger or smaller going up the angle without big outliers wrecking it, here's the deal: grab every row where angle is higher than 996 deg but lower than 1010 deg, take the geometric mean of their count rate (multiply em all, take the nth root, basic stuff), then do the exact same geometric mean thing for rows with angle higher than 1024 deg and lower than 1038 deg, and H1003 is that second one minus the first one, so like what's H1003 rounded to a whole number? 1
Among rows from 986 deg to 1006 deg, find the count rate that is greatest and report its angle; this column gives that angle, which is 1001 deg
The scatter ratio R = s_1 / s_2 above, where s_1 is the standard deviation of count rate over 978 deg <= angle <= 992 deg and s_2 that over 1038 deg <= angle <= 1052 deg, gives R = 10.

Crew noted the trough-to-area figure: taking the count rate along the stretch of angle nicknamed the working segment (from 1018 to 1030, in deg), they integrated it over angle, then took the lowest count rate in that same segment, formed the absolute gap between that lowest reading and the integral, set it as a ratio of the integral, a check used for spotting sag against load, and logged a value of 0.923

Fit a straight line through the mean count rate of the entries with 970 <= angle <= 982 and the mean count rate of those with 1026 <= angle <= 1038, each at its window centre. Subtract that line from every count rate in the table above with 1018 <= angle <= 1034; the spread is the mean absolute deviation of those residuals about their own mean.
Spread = 6.8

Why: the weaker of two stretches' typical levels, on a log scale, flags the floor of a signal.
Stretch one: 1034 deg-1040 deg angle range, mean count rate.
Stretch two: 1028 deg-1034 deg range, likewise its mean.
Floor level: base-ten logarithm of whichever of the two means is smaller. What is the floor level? 2.2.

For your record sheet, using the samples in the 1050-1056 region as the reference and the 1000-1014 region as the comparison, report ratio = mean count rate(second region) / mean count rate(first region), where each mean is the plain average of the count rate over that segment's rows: 0.97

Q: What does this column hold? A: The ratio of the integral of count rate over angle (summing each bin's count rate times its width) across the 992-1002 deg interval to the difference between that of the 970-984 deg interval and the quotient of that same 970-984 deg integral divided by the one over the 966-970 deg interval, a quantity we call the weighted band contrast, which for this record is 2.0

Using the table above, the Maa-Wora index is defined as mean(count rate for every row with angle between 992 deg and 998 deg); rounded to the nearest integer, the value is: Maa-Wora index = 144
